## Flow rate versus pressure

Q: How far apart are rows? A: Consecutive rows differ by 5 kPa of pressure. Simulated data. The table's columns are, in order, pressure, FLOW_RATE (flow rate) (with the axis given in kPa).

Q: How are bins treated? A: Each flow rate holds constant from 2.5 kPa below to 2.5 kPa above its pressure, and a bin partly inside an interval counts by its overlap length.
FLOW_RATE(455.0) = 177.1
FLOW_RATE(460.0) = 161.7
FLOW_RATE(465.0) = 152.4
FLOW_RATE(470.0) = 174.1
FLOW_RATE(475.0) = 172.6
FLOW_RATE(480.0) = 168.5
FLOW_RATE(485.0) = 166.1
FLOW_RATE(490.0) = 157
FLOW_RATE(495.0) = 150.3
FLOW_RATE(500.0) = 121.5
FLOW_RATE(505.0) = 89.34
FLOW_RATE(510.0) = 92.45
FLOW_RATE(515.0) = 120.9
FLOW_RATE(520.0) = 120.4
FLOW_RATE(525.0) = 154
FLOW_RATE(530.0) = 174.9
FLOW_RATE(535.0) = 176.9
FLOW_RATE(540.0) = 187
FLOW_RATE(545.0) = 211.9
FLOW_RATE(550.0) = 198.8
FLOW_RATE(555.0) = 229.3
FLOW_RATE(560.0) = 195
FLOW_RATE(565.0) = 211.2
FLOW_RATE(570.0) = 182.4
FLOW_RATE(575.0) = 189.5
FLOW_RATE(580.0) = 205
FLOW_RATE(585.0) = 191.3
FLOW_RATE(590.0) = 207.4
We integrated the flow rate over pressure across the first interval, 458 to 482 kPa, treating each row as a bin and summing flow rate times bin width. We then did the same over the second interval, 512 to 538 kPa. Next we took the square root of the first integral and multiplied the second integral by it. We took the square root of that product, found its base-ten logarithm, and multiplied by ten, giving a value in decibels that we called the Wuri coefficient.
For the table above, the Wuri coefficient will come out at 26.9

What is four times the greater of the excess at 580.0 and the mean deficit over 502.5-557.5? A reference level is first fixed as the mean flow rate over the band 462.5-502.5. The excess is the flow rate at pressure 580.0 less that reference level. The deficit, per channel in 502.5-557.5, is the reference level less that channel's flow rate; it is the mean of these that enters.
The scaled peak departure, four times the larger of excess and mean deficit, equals 189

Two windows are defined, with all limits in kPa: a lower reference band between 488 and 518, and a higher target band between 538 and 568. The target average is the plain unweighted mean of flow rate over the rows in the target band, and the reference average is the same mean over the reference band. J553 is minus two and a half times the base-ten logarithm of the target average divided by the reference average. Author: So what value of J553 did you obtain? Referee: -0.57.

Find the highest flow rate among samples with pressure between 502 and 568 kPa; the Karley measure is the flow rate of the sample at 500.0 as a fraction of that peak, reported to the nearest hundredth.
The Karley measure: 0.53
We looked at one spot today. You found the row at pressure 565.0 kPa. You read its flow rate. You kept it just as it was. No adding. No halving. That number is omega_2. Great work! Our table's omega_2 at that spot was 211.2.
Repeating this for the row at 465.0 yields 152.4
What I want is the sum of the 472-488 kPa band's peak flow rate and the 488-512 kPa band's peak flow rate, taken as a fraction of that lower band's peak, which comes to 1.91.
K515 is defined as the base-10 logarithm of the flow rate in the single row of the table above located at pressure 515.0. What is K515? 2.08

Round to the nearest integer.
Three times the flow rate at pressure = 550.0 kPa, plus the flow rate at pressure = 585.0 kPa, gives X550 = 788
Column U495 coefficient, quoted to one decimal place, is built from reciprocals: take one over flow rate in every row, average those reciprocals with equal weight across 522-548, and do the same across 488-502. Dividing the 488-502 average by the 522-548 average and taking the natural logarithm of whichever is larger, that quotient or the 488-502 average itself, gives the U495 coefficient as 0.2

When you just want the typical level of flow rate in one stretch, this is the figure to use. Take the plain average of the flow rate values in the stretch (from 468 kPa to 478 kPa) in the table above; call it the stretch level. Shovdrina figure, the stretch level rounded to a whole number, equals 173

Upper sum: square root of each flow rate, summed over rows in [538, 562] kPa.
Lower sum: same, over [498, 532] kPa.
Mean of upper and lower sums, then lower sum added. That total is 152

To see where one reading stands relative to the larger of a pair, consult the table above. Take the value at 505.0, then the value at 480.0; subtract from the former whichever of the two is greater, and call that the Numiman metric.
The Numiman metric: -79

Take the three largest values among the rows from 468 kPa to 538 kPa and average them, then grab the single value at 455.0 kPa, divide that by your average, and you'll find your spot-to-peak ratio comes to 1.0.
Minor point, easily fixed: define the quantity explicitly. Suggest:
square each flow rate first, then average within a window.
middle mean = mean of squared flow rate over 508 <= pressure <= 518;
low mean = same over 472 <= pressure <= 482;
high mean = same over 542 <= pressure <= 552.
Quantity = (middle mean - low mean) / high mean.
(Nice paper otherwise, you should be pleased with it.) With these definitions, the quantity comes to -0.41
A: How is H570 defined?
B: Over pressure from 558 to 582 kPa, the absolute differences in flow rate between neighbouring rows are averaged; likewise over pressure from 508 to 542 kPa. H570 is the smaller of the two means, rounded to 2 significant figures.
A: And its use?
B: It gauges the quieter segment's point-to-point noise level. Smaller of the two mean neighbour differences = 16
